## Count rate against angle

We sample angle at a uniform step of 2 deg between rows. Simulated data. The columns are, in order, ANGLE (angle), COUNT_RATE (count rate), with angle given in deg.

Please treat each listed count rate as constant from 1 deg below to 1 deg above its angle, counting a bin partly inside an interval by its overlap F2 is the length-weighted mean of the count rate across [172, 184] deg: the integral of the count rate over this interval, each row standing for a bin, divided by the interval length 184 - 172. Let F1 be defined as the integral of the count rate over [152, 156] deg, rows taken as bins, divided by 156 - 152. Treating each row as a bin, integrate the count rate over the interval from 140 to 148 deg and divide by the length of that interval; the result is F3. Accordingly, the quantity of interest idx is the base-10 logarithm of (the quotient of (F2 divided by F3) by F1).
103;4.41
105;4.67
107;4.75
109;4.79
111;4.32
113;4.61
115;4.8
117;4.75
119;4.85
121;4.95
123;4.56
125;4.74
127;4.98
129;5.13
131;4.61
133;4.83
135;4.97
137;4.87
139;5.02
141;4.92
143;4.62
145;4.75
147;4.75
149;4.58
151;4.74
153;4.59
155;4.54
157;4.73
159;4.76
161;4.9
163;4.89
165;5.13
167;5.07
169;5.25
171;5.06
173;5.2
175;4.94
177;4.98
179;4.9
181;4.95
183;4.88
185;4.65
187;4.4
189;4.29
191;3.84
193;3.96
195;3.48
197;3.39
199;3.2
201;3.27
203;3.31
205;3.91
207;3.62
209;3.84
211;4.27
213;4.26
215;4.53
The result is -0.64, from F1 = 4.6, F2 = 5.0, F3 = 4.76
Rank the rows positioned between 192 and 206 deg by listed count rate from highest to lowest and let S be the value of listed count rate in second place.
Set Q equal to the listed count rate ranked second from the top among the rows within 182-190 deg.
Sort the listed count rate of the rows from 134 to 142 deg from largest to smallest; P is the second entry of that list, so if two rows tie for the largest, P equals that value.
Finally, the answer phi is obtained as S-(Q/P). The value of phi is 3.0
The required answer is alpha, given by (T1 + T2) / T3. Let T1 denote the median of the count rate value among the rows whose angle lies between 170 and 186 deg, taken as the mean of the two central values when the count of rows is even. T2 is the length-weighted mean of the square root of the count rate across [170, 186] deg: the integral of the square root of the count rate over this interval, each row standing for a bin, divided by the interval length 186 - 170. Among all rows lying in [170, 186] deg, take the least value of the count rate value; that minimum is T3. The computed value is 1.54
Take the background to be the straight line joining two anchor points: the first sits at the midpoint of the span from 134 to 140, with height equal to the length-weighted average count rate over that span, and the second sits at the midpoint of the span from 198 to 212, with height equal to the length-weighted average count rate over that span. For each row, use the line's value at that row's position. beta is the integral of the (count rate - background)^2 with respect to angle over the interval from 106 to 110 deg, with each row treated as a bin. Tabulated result 2.2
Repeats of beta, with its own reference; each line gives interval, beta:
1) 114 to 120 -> 1.8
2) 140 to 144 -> 0.1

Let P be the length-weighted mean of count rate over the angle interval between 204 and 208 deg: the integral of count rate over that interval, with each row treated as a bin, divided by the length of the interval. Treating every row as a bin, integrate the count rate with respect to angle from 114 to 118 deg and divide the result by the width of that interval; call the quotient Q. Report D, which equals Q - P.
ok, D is 1.01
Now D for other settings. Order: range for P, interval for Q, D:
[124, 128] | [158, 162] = -0.03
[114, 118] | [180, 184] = 0.14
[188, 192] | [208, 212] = -0.01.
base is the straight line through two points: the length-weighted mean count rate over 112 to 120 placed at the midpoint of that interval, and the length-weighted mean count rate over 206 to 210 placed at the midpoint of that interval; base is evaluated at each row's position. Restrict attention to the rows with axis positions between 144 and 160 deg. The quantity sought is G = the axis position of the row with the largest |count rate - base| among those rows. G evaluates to 159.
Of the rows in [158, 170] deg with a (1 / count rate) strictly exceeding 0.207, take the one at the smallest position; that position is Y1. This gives 159 deg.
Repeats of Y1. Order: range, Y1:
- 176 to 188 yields 185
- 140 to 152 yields 143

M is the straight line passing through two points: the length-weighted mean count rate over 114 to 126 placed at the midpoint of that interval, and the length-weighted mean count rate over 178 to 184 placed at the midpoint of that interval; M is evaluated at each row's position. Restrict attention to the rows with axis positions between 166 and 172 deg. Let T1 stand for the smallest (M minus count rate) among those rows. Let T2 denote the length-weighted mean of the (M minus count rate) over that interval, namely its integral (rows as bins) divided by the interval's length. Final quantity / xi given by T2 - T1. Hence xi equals 0.12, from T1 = -0.37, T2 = -0.2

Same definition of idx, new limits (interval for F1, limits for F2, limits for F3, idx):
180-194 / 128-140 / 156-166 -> -0.64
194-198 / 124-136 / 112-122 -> -0.53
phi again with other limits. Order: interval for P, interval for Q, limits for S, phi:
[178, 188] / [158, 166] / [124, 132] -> 4.0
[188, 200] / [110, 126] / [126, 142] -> 3.8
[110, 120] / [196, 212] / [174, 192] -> 4.1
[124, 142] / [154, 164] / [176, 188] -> 4.0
